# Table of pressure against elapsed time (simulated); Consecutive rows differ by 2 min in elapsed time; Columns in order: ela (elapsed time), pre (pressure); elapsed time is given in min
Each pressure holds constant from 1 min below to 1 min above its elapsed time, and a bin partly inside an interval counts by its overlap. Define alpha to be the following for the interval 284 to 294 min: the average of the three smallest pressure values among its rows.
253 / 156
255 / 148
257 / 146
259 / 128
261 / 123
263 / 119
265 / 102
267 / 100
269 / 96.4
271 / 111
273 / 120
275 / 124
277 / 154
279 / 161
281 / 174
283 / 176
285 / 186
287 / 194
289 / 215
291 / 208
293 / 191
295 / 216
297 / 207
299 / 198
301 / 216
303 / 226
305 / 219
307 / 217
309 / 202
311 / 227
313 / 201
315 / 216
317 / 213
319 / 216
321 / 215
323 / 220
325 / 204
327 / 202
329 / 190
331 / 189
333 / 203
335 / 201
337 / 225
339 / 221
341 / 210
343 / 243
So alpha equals 190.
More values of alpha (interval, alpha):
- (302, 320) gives 205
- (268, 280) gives 109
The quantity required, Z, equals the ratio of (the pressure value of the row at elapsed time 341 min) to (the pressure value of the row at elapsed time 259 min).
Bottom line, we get 1.64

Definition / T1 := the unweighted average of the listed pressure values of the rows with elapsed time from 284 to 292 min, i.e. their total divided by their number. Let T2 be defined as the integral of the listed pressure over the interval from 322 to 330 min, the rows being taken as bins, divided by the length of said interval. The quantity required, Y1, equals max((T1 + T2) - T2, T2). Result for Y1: 204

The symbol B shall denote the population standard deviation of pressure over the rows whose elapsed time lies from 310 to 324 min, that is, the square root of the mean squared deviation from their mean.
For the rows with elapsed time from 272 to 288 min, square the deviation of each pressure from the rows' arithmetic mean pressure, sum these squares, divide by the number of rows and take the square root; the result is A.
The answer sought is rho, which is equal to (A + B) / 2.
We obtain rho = 16.4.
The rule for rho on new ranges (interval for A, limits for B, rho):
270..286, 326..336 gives 16.5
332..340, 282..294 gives 11.9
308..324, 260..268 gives 9.1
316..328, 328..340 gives 10.2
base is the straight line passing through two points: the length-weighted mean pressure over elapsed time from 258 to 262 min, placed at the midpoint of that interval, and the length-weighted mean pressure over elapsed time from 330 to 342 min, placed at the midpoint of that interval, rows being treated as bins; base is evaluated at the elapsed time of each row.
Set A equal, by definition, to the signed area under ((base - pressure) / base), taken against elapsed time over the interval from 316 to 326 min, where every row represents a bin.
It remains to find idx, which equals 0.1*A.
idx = -0.11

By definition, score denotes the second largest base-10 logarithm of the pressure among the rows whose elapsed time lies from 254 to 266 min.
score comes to 2.16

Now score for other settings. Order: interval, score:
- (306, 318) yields 2.34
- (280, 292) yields 2.32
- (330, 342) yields 2.34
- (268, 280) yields 2.19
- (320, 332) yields 2.33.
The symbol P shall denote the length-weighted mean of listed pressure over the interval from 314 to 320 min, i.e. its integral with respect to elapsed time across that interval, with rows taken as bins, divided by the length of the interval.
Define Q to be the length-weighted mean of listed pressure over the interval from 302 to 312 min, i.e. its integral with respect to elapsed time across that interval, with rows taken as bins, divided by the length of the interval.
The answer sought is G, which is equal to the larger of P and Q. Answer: 218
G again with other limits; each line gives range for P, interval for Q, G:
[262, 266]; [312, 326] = 212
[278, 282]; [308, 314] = 210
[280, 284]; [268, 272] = 175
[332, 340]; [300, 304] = 221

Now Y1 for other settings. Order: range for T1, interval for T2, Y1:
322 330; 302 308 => 221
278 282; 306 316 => 213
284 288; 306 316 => 213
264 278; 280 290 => 189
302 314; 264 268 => 215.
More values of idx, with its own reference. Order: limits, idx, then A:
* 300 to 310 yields -0.24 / -2.4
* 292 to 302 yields -0.24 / -2.4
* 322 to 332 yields -0.01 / -0.1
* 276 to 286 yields -0.15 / -1.5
